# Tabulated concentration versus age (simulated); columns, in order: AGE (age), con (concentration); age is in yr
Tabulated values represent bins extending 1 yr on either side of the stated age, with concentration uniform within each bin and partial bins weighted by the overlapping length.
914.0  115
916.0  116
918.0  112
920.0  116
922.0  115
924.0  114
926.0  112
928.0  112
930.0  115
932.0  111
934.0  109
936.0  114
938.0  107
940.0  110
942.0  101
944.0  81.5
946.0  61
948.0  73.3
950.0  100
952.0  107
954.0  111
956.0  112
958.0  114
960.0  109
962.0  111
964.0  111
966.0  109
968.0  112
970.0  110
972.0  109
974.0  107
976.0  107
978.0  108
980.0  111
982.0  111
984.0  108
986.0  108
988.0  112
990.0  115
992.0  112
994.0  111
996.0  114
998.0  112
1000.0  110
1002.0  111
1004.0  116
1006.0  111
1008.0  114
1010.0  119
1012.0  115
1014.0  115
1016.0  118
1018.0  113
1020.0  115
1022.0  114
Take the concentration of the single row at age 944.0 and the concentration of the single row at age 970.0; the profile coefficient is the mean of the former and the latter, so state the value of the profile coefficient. 96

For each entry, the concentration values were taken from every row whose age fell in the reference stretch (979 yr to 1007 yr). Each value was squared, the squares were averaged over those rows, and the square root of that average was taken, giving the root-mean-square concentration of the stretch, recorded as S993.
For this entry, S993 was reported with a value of 112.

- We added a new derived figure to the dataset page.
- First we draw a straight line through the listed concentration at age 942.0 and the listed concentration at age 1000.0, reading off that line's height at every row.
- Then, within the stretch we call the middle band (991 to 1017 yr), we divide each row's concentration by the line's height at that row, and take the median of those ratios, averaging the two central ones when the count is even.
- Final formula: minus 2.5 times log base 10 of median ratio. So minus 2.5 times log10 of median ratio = -0.027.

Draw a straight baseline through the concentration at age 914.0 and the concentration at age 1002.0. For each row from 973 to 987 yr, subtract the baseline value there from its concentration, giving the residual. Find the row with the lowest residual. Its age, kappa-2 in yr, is 974.0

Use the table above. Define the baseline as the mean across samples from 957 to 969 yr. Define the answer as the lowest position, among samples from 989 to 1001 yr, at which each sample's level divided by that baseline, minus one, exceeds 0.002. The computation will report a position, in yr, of 990.0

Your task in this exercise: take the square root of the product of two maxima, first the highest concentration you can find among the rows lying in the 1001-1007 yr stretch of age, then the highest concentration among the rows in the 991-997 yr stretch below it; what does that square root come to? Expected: 115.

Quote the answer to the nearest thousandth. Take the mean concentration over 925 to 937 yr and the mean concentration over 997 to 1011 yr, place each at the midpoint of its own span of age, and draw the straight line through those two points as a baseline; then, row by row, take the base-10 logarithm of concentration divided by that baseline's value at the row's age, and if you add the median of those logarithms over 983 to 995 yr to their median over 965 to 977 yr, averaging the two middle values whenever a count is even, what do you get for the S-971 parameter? -0.021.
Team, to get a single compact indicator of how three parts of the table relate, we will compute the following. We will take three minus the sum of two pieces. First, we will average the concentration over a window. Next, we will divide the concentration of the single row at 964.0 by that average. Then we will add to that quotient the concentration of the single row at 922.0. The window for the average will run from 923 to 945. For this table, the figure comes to -113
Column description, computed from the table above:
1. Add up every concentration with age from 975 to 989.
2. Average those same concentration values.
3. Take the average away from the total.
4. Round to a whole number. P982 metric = 656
